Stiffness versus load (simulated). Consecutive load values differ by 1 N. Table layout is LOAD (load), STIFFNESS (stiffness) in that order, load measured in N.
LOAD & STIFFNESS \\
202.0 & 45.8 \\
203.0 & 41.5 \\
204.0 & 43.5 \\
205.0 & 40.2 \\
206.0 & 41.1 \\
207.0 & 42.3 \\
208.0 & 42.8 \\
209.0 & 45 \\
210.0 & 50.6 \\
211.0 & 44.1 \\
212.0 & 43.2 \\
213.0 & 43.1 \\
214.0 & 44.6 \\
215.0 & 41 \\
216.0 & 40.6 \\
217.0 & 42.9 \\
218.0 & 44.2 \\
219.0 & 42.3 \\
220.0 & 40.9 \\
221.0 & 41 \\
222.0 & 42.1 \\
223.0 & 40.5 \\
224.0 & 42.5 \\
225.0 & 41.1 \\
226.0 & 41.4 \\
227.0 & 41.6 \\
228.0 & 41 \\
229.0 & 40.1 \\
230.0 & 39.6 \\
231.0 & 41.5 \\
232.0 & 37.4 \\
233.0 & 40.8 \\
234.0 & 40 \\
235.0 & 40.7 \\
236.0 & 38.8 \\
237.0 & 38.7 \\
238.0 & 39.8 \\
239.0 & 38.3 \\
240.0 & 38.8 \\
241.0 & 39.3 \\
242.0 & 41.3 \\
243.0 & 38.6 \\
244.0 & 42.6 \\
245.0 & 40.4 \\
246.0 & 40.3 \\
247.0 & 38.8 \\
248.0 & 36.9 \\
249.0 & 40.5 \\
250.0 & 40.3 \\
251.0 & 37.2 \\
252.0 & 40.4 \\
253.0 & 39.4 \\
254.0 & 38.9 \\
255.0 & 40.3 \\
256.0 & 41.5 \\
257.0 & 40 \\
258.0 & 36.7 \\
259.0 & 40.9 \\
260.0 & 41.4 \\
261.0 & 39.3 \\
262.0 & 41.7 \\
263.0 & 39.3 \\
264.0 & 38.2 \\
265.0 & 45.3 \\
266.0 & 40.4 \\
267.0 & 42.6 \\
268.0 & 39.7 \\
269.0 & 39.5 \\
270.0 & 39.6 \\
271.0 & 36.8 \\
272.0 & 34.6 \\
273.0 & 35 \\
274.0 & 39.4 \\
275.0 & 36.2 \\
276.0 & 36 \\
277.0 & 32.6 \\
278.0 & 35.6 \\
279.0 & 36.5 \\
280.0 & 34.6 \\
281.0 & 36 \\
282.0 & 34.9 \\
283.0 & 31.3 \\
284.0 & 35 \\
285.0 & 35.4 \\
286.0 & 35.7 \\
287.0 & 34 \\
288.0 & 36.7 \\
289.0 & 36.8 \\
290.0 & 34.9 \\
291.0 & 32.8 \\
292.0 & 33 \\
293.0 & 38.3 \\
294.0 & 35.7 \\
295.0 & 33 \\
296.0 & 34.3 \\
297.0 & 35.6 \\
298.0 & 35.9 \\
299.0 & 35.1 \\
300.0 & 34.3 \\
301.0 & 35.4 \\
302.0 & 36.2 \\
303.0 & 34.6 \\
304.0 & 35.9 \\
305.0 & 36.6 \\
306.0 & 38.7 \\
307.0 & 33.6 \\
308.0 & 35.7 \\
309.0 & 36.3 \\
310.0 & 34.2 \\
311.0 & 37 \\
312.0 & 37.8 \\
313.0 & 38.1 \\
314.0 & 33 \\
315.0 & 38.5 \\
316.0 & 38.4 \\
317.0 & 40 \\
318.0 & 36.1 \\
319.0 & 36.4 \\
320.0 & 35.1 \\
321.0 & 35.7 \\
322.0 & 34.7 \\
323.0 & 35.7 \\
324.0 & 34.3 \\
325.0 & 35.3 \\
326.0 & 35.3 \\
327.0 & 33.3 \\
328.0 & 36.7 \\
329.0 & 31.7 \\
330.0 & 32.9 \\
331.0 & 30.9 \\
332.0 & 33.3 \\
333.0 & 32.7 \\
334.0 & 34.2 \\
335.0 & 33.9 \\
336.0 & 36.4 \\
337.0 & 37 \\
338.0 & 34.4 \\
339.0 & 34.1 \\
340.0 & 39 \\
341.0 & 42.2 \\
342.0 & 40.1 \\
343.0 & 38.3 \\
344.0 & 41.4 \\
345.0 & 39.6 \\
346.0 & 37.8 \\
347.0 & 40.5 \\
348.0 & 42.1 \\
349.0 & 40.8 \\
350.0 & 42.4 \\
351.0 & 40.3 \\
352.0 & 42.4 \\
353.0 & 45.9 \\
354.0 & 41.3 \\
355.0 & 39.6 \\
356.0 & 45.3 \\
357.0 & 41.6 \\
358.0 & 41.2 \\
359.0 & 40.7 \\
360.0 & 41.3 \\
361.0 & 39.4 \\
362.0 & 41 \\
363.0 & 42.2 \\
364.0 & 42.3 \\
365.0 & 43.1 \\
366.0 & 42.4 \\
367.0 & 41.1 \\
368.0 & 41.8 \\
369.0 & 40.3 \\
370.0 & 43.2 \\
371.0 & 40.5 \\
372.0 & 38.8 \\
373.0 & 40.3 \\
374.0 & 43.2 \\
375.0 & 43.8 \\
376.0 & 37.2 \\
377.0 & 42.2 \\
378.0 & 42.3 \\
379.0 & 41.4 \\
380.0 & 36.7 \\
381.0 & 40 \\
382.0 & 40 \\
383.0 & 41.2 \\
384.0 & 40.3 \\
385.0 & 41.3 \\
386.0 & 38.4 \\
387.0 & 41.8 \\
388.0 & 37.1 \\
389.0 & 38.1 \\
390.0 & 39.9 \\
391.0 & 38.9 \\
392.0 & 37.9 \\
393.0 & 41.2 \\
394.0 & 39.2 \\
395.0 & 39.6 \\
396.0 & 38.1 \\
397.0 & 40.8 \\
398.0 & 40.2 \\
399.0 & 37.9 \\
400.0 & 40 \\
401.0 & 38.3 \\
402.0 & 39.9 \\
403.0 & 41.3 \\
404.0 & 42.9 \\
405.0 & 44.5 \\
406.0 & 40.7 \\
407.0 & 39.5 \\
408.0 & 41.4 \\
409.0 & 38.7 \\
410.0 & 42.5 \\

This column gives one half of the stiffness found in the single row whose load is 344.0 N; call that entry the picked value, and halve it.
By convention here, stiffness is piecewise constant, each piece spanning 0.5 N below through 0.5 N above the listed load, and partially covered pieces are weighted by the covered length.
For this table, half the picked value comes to 20.7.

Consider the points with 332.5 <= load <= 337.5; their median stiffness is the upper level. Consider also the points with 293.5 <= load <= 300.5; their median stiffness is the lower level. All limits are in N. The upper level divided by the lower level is 0.97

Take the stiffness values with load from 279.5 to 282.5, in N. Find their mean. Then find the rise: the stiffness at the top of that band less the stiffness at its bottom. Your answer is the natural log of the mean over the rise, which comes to 4.8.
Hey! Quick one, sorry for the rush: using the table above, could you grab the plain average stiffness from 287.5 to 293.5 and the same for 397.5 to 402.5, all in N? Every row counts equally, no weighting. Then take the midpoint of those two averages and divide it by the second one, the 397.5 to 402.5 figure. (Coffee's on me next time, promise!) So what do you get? 0.95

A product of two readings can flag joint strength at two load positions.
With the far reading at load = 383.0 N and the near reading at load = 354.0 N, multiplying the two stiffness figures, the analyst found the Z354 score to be 1702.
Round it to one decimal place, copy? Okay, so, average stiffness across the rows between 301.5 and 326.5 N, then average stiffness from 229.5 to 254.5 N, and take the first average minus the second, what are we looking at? -3.4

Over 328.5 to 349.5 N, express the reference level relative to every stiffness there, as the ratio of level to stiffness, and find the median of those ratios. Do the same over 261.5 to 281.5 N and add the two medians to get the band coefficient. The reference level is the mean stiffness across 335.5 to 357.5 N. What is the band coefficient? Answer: 2.15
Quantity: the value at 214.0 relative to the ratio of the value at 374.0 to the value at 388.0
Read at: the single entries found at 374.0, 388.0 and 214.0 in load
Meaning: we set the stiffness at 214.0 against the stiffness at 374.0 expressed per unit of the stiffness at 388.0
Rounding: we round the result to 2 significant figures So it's 38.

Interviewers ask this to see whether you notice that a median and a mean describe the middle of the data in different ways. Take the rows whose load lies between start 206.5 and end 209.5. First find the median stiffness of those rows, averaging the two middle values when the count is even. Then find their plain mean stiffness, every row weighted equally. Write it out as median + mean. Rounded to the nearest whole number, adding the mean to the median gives 86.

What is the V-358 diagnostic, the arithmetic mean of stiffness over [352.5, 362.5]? 42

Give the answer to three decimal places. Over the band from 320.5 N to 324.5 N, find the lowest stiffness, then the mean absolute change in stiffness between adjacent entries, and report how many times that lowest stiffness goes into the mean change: 0.033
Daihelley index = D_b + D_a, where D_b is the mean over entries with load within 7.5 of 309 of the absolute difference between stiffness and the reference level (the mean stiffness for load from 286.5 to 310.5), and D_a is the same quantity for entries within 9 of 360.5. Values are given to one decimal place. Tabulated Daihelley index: 8.3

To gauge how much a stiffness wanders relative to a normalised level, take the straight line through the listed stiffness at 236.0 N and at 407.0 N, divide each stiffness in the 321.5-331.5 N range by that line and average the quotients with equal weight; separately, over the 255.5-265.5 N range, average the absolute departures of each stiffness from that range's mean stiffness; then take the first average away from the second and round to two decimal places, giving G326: 0.86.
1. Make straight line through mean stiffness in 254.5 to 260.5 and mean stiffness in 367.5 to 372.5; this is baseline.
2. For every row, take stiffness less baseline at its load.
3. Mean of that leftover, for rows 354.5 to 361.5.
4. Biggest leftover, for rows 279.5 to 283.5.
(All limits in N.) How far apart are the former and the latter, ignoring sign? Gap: 4.8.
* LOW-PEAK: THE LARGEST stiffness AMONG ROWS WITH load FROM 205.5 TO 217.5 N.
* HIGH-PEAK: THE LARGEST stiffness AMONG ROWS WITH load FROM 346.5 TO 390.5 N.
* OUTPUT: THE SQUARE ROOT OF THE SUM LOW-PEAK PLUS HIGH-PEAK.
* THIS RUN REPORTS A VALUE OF 9.82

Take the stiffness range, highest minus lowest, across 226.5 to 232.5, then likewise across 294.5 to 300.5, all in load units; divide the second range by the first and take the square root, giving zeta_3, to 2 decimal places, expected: 0.83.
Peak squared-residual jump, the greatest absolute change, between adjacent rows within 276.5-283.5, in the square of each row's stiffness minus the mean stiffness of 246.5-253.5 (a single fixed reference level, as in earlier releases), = 43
